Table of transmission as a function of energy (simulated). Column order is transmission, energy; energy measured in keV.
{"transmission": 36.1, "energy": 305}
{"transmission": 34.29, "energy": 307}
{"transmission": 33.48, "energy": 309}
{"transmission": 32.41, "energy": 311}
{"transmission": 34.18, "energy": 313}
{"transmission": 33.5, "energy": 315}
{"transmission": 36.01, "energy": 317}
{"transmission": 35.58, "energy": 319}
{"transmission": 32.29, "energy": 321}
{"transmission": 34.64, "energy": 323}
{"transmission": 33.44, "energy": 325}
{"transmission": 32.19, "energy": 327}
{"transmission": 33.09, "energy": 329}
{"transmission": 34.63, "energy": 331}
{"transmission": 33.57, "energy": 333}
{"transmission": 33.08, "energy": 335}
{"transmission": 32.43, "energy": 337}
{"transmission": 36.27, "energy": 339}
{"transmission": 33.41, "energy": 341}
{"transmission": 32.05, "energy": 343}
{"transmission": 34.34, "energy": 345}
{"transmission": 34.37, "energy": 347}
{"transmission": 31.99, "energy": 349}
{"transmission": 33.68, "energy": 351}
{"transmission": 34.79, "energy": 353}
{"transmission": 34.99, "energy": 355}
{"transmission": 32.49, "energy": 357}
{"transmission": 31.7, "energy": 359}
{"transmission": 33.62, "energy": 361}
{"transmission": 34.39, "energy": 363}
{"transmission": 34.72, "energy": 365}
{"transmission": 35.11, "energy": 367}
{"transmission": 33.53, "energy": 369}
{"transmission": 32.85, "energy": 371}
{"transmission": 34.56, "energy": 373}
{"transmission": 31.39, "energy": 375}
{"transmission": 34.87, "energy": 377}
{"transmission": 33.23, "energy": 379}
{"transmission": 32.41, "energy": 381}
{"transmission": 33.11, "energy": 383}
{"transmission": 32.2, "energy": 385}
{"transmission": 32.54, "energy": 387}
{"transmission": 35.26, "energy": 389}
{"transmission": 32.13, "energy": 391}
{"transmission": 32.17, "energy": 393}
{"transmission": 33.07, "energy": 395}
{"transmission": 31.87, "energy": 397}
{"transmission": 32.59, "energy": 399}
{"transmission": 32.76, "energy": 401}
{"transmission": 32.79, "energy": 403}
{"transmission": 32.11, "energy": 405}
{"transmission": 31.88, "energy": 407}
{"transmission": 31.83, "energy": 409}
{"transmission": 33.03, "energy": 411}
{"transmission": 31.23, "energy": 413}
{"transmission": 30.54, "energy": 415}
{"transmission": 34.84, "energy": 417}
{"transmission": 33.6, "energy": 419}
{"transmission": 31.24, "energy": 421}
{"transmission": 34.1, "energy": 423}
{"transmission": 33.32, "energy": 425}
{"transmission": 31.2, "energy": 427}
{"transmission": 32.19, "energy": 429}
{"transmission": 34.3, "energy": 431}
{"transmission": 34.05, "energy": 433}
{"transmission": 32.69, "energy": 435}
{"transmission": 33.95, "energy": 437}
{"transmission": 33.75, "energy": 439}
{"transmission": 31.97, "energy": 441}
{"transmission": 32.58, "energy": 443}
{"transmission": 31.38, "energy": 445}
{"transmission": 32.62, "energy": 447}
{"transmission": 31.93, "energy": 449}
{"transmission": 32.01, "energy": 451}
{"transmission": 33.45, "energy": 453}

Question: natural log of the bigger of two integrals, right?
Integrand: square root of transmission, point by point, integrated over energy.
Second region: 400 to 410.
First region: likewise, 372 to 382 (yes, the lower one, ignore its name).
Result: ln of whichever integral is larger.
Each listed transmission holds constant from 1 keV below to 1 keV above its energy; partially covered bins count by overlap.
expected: 4.06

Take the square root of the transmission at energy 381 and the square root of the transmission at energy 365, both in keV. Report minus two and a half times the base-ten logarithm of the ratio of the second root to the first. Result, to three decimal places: -0.037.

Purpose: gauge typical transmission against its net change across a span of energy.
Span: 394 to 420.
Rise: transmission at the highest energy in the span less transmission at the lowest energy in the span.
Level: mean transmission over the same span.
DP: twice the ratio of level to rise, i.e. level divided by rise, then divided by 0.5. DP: 123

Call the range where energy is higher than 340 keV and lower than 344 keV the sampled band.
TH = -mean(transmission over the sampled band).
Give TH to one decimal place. -32.7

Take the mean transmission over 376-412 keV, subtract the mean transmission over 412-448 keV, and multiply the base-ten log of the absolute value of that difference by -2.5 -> 4.4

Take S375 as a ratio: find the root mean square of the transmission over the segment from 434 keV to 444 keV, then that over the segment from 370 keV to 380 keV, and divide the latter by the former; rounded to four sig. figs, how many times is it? 1.012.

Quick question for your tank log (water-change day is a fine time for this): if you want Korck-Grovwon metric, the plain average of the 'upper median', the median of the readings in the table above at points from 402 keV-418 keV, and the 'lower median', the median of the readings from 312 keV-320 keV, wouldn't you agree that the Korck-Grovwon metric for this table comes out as 33.4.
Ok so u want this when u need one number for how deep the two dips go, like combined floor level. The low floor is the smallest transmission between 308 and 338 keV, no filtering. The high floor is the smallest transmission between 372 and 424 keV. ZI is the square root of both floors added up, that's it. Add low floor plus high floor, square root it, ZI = 7.92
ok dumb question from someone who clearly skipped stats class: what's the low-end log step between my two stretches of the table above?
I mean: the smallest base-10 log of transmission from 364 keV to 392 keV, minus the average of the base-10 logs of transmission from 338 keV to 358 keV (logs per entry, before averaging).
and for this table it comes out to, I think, -0.0323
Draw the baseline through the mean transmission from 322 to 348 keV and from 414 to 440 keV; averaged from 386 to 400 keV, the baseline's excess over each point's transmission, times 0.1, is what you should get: 0.05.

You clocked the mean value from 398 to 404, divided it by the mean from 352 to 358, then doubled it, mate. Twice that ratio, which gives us 1.92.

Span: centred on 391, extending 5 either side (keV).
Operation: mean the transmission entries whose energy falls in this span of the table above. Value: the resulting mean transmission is 33.03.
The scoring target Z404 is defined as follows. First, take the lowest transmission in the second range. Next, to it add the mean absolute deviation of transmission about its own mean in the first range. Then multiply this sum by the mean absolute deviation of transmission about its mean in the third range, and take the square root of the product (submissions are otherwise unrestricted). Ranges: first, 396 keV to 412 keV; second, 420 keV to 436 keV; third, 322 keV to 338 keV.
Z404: 4.7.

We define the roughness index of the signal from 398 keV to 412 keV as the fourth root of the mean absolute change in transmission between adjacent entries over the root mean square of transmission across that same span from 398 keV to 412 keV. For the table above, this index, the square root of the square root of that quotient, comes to 0.33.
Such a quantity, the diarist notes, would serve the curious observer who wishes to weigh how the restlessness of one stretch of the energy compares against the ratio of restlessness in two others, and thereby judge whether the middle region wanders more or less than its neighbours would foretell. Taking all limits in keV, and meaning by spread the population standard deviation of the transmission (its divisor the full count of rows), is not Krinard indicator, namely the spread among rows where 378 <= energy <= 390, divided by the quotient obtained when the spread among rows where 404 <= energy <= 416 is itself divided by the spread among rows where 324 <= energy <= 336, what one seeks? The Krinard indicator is 1.0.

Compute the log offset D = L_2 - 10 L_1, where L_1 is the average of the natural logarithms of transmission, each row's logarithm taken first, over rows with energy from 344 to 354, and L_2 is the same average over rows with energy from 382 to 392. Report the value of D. -31.7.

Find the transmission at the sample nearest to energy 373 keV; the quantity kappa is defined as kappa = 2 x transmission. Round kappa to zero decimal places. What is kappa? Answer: 69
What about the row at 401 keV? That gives 66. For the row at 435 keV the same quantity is 65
